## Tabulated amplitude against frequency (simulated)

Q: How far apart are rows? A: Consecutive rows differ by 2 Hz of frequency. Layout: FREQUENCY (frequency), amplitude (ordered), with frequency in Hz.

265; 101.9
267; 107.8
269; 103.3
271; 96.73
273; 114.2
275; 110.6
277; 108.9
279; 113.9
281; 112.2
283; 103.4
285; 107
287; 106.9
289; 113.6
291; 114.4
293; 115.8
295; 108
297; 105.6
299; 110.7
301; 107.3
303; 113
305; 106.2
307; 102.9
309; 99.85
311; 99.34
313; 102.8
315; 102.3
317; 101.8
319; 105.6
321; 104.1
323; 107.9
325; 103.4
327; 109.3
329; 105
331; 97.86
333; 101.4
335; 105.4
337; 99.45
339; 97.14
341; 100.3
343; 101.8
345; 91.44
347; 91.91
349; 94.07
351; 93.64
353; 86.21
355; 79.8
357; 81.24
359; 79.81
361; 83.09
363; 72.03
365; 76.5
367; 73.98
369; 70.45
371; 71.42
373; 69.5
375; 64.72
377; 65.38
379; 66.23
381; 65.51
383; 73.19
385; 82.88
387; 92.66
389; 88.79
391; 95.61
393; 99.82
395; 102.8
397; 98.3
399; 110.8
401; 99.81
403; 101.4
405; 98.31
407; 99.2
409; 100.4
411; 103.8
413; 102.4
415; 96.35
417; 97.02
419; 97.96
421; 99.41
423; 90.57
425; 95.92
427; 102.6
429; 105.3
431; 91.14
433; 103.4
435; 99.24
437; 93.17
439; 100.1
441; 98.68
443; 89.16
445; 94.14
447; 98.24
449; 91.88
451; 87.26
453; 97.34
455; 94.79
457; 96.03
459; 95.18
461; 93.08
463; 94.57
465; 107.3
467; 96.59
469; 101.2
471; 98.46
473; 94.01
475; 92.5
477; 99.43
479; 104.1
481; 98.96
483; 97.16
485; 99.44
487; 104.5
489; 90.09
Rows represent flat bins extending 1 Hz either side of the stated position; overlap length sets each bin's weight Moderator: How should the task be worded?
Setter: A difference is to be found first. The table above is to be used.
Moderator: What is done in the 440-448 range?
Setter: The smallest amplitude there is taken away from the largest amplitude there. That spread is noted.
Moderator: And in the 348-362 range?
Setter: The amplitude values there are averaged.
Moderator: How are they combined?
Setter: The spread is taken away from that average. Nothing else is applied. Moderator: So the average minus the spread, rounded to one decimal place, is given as 75.9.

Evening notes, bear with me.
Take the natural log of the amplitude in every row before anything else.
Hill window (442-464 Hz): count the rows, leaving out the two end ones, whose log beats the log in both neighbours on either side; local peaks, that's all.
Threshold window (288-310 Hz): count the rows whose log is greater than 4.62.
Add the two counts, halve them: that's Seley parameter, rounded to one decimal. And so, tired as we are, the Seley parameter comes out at 6.5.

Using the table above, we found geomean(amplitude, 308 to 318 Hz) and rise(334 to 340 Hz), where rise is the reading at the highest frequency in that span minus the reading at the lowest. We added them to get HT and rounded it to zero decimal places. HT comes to 93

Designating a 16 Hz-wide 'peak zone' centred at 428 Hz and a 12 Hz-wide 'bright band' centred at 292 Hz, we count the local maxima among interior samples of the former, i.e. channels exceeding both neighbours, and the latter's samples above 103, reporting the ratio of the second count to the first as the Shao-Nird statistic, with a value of 3.0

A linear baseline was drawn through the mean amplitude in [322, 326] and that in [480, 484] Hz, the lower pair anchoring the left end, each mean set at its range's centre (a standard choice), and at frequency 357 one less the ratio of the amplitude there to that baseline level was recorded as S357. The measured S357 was 0.22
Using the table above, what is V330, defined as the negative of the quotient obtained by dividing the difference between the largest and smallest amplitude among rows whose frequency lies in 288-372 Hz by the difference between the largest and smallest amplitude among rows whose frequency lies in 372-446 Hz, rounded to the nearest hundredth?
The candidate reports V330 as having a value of -0.98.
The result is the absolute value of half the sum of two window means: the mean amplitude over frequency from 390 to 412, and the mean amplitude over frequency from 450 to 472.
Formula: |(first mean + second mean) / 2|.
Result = 99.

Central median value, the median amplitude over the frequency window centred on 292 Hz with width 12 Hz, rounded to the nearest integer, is 111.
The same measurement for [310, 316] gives 102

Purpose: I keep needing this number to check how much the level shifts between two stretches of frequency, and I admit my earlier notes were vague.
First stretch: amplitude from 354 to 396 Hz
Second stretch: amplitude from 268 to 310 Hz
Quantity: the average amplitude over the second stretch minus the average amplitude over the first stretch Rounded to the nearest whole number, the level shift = 29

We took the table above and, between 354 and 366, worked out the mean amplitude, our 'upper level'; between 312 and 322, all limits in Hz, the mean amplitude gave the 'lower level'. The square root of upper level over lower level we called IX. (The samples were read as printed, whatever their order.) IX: 0.87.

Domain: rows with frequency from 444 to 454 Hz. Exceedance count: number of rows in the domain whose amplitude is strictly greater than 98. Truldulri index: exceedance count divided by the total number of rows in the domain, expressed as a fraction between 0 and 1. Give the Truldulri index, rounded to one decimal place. 0.2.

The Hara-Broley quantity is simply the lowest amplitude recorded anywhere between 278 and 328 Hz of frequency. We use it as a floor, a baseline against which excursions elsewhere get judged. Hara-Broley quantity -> 99.34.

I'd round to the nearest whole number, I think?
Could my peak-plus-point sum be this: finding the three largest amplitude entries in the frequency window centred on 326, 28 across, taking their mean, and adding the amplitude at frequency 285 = 215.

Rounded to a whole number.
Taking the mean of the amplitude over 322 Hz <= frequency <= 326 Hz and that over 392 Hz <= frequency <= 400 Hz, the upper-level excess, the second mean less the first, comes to -3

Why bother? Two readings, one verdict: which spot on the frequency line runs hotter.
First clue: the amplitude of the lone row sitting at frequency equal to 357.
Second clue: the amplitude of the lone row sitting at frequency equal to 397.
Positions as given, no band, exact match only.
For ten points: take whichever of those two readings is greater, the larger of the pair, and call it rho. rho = 98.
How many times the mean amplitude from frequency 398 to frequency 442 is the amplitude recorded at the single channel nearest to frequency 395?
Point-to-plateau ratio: 1.03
